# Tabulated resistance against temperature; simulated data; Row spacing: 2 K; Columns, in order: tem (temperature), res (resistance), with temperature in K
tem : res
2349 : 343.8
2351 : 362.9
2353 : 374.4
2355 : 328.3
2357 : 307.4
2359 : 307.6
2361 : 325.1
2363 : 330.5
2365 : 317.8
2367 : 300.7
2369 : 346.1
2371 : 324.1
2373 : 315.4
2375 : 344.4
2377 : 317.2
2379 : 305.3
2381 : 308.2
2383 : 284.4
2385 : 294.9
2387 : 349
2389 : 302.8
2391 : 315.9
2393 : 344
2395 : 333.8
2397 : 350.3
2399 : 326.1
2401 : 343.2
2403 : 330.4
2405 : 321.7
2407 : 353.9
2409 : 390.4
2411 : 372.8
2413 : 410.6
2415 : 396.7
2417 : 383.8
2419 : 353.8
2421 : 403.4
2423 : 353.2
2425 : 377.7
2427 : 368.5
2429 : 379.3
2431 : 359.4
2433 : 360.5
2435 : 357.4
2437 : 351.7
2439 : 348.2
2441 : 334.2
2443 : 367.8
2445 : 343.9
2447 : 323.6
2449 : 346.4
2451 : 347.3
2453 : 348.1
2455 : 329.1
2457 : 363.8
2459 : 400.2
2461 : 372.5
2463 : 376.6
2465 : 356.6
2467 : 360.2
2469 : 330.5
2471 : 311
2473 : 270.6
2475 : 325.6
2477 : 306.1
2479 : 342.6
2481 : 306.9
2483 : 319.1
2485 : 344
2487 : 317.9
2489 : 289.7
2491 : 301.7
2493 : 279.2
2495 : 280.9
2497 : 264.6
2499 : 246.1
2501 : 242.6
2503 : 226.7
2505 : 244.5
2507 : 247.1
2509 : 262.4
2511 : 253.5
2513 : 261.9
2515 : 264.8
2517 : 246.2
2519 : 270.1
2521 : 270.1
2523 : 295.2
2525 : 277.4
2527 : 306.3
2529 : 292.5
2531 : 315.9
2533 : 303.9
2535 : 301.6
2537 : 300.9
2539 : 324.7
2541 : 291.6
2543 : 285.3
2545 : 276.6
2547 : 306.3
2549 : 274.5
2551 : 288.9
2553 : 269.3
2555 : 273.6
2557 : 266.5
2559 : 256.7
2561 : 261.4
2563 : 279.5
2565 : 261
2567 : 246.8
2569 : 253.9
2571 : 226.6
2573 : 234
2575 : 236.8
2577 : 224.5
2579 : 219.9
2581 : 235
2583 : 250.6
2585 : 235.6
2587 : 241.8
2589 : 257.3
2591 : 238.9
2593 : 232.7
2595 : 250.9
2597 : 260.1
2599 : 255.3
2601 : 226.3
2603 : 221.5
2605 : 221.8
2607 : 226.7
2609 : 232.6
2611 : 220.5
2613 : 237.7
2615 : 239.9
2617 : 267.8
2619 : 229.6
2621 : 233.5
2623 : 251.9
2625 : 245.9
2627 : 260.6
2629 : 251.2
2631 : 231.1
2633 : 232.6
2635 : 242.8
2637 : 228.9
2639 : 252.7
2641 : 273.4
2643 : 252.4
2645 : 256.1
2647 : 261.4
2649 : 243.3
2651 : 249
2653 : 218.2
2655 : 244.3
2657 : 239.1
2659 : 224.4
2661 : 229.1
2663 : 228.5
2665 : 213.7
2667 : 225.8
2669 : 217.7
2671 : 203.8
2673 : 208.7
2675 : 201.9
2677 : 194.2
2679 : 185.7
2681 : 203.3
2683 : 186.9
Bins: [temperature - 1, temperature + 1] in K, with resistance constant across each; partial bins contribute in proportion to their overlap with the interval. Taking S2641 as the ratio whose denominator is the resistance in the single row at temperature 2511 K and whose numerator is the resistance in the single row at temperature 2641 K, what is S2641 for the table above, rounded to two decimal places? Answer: 1.08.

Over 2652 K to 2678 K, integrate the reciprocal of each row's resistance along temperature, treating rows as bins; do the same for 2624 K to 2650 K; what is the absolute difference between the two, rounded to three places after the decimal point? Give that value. 0.014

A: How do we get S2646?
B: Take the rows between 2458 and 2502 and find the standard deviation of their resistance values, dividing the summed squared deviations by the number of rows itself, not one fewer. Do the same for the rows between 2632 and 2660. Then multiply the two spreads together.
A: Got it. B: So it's 600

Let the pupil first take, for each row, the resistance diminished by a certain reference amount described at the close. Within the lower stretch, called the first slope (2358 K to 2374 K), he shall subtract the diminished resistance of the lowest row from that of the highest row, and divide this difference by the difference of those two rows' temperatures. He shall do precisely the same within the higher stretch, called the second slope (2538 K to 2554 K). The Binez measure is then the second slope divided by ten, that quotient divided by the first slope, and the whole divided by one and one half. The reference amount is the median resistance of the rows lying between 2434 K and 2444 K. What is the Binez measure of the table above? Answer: -0.47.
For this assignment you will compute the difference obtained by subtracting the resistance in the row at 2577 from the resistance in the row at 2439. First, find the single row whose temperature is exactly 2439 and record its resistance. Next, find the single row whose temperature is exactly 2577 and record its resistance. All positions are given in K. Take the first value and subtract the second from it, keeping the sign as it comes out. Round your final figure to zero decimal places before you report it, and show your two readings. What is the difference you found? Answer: 124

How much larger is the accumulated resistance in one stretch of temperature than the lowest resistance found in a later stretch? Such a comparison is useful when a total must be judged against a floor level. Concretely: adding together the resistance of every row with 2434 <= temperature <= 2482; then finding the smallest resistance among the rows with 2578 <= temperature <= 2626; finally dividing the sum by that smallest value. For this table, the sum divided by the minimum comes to 37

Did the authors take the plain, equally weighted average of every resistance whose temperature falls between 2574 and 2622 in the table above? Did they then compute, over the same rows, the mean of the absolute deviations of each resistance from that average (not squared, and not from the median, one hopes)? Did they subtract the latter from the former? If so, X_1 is 227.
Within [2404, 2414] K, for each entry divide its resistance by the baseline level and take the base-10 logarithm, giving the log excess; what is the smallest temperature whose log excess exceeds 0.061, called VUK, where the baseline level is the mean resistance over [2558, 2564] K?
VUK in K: 2405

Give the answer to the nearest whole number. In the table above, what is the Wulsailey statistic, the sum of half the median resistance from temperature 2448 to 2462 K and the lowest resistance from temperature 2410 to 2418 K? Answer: 547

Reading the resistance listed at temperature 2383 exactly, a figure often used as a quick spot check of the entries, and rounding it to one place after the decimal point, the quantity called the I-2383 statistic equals 284.4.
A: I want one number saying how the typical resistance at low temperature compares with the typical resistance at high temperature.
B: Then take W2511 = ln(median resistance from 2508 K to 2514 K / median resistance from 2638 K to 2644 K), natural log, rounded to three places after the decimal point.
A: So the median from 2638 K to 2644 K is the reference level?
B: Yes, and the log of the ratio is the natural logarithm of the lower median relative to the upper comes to 0.036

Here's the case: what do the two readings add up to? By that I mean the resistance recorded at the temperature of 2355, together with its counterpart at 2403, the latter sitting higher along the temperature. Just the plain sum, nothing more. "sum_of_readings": 659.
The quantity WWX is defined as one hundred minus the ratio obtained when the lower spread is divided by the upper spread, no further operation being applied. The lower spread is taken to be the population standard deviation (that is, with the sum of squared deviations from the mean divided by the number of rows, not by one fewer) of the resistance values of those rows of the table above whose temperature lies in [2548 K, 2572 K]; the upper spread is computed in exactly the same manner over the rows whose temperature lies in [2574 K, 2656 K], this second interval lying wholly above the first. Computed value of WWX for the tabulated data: 98.9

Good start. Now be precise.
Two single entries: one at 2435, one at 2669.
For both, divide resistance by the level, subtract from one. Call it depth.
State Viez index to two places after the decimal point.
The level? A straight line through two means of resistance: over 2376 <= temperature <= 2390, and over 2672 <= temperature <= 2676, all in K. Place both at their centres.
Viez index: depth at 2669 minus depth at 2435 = 0.18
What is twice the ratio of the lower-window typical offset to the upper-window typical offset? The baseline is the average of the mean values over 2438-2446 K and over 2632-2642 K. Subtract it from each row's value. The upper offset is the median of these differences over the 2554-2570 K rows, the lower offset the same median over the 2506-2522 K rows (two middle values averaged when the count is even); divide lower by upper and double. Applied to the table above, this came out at 1.9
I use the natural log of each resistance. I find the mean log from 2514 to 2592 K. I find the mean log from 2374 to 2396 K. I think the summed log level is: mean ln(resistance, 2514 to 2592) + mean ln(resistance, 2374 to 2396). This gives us 11.3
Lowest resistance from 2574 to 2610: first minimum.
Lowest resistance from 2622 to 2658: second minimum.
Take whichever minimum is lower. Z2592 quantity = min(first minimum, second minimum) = 218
